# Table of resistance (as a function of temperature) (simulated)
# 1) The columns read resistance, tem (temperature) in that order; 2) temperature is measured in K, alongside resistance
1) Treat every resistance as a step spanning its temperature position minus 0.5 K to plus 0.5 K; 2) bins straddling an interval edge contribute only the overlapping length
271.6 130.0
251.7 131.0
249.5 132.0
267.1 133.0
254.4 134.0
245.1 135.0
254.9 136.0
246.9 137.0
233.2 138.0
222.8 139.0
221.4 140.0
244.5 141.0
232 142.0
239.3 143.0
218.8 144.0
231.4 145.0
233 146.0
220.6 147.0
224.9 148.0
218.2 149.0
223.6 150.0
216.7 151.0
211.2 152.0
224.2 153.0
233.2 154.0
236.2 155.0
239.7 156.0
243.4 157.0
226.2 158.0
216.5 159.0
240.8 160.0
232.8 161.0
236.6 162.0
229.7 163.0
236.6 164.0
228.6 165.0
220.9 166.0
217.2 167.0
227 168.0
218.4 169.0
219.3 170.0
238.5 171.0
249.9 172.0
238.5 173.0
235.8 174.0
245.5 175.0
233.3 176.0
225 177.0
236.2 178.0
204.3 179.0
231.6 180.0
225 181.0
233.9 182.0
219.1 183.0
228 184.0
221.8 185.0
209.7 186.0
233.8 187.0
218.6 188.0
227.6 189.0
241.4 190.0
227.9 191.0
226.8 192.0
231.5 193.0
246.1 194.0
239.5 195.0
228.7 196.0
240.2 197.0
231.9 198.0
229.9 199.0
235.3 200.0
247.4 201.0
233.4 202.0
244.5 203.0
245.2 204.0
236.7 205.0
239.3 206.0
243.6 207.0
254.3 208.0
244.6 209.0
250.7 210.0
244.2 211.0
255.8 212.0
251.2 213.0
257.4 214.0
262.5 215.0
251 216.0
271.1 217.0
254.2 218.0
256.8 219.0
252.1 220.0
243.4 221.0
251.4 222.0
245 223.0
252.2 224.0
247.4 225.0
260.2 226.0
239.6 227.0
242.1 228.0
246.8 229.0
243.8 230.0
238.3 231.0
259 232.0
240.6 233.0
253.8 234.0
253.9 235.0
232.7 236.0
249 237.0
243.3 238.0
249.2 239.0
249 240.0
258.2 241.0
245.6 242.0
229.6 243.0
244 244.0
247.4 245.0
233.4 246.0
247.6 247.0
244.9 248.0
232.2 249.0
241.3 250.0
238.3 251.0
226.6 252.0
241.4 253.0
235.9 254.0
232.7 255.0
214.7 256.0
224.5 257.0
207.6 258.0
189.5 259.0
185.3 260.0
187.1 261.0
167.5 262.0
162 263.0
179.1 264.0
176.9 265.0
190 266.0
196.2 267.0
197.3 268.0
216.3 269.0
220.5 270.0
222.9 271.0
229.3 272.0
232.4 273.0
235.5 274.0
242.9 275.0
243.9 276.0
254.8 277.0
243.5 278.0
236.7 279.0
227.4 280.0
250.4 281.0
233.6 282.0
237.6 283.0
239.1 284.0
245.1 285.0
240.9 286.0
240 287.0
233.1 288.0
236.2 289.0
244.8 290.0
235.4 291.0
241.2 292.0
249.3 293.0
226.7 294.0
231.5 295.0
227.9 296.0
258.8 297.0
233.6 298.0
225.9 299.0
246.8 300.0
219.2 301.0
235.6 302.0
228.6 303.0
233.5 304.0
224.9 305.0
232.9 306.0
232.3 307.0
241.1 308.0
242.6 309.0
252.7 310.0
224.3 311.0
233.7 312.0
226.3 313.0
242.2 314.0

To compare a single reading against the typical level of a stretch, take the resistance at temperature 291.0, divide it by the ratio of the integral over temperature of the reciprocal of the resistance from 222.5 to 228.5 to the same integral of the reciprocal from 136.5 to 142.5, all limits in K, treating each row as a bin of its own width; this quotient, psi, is 250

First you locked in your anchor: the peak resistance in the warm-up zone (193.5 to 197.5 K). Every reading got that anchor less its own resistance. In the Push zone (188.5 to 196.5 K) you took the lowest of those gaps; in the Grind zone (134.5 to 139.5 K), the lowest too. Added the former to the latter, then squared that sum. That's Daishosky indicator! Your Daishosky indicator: 77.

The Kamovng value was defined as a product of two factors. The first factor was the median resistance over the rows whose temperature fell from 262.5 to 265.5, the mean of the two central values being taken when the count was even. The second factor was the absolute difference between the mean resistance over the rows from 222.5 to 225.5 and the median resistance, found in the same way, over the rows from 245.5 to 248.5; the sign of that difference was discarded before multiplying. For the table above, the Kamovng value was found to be 584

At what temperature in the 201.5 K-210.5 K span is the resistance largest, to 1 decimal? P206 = 208.0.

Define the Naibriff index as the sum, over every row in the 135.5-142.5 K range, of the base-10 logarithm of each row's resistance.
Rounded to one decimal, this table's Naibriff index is 16.6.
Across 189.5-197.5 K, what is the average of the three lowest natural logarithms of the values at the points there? 5.43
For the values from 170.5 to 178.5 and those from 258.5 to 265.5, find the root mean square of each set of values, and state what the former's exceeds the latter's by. 59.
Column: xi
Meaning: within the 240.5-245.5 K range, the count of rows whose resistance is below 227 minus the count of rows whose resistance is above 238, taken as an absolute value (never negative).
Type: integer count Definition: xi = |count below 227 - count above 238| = 4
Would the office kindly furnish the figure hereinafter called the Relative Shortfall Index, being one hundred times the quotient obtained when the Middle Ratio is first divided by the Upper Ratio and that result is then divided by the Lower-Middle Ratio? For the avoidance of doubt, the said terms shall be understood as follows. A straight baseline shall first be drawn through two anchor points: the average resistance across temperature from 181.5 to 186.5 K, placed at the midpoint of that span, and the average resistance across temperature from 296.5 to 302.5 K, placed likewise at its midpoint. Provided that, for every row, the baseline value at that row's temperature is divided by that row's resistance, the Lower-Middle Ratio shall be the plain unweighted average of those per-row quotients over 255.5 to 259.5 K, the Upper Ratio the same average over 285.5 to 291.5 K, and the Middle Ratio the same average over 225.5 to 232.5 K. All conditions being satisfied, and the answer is 84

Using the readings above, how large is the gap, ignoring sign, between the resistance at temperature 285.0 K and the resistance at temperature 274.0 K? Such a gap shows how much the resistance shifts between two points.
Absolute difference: 10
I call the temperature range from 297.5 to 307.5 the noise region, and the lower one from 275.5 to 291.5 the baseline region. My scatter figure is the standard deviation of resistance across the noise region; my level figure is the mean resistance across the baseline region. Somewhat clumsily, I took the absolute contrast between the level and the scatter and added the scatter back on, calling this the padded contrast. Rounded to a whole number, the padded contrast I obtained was 240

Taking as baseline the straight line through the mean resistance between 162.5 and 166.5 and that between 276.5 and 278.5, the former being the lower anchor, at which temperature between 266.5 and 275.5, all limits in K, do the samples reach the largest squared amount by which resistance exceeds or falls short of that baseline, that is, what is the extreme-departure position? 267.0 K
